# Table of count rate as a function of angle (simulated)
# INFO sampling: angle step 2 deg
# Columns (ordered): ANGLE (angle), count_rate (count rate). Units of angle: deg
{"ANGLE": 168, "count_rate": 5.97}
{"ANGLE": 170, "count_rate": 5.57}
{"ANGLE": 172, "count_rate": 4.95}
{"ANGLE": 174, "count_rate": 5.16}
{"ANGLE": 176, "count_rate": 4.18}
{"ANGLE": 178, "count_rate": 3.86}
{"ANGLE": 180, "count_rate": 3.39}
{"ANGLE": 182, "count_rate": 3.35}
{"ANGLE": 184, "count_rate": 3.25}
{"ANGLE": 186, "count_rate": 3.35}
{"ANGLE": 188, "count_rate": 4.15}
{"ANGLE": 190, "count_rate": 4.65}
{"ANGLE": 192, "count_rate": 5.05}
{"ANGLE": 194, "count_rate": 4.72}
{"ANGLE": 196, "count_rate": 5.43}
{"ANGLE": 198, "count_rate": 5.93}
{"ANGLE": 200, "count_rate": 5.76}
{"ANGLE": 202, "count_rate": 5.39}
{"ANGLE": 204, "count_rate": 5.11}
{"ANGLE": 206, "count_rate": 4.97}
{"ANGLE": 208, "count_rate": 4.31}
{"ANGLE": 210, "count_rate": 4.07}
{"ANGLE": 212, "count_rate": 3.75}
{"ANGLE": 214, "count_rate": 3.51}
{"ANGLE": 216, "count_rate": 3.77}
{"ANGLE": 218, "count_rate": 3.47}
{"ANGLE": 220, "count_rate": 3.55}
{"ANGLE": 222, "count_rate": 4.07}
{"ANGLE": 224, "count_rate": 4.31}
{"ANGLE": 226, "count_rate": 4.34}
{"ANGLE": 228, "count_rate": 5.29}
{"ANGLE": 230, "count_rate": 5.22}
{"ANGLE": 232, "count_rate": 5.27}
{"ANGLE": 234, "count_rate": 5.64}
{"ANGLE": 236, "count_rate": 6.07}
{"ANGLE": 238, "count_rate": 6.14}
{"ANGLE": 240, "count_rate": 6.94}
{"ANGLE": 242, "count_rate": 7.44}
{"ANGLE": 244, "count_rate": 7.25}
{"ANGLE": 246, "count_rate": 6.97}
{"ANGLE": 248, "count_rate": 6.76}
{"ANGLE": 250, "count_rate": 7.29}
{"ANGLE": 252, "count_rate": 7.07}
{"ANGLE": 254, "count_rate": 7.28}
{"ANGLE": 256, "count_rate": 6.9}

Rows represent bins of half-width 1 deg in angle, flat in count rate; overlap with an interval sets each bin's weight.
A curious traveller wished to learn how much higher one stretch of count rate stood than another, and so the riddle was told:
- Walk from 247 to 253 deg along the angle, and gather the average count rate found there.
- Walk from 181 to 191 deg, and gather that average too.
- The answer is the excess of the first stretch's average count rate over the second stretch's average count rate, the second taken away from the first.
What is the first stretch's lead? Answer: 3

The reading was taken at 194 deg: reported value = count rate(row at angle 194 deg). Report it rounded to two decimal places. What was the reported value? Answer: 4.72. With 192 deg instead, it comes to 5.05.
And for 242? 7.44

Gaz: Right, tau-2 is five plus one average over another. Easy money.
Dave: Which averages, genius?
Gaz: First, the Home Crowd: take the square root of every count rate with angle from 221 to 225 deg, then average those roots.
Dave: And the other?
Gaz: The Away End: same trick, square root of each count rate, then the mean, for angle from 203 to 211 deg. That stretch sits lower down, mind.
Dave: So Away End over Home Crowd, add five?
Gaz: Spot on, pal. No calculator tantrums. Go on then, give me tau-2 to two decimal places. 6.05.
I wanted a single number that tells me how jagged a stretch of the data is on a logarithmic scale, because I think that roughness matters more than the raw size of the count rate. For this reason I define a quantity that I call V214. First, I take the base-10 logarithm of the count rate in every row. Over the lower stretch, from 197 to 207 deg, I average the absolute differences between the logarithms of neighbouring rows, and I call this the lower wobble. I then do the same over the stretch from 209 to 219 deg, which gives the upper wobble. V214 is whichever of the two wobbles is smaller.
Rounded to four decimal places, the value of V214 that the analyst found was 0.0192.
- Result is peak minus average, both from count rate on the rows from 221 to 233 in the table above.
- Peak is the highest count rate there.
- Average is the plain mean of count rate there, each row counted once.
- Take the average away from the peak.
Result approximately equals 0.54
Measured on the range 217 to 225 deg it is 0.46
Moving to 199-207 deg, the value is 0.45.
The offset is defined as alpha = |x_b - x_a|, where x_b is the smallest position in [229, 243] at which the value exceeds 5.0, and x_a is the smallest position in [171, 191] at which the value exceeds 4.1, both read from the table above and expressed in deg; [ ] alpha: 58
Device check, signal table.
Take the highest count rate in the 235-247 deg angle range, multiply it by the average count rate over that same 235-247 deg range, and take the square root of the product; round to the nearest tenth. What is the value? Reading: 7.1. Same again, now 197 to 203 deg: 5.8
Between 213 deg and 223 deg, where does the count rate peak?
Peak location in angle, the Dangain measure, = 222 deg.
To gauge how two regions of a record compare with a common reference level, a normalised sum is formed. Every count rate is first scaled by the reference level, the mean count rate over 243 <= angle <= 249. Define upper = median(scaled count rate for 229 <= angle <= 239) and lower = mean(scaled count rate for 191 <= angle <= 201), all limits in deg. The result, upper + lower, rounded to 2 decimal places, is 1.58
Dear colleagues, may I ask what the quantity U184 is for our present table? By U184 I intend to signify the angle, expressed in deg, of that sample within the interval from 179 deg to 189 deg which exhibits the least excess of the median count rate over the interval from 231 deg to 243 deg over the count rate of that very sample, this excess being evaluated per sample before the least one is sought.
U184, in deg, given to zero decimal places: 188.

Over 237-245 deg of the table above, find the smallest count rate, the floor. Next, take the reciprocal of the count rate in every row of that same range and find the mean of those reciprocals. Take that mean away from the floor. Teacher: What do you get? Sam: 6.0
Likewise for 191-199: 4.5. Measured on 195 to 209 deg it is 4.1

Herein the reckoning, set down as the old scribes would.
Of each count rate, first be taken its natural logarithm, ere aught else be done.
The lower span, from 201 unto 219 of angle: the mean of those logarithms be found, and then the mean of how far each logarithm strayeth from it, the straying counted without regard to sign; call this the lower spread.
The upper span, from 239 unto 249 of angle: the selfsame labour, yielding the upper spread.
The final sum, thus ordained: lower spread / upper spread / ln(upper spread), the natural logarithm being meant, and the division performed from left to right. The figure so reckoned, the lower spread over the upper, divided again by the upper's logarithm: -1.3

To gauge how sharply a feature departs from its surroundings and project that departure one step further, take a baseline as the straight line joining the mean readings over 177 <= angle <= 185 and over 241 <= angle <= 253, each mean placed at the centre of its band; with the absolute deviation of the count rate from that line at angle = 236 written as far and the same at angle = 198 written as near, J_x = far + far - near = -0.63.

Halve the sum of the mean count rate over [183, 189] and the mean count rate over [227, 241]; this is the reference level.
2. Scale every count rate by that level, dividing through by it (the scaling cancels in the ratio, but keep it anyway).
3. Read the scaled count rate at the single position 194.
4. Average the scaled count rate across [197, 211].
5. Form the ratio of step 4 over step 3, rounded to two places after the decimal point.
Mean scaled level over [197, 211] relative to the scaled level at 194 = 1.08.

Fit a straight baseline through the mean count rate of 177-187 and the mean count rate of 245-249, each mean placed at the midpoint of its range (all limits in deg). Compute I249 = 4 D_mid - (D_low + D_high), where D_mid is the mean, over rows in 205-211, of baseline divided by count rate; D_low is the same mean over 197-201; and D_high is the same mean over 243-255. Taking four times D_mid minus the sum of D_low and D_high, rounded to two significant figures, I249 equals 2.6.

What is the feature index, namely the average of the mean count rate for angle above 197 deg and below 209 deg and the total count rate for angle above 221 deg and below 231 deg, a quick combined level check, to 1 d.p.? 14.2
